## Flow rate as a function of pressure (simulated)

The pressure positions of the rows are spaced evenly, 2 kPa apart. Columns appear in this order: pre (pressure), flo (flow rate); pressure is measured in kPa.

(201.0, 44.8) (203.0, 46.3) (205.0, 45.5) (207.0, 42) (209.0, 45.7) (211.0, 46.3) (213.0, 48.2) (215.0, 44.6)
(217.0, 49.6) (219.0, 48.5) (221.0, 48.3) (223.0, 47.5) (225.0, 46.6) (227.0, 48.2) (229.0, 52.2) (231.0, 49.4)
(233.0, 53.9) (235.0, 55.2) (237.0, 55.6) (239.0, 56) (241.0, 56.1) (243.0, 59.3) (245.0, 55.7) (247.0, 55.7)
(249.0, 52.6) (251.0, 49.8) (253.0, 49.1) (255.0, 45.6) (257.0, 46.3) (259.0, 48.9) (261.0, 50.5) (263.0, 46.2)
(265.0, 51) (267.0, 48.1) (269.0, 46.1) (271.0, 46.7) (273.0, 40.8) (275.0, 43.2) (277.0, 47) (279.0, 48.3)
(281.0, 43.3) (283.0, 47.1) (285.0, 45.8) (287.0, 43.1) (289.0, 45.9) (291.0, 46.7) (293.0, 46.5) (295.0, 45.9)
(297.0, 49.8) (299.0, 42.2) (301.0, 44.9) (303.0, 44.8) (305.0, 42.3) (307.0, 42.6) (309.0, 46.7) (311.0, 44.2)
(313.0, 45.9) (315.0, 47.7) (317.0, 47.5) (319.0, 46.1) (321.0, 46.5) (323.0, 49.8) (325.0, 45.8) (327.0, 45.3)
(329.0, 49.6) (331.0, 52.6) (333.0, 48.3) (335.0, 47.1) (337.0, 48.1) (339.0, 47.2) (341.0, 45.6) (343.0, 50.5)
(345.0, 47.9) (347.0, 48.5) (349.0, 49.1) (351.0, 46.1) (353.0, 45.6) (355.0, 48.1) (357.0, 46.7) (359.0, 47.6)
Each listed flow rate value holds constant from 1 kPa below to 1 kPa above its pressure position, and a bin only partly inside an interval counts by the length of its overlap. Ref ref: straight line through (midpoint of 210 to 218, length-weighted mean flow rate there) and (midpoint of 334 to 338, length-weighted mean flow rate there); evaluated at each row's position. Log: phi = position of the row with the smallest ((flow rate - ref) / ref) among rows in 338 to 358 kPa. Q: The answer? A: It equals 353.0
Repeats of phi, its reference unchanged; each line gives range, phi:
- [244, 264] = 255.0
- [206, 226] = 207.0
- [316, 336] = 327.0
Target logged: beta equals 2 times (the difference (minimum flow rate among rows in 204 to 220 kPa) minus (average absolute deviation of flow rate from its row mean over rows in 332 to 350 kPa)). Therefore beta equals 82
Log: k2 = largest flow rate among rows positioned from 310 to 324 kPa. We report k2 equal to 49.8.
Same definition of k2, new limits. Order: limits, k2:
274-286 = 48.3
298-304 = 44.9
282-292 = 47.1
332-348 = 50.5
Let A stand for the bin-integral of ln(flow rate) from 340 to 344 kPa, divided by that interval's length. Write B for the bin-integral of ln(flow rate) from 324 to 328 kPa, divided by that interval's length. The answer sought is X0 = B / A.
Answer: 0.987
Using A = 3.87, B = 3.82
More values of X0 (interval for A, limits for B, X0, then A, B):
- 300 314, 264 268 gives 1.028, 3.79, 3.90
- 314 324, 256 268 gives 1.005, 3.86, 3.88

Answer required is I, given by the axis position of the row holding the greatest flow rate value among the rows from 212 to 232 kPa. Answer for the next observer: 229.0 kPa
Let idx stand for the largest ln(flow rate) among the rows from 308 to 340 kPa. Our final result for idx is 3.96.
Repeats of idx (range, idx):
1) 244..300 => 4.02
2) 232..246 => 4.08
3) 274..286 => 3.88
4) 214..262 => 4.08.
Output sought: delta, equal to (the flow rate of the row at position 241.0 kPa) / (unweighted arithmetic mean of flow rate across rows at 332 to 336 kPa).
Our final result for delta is 1.18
